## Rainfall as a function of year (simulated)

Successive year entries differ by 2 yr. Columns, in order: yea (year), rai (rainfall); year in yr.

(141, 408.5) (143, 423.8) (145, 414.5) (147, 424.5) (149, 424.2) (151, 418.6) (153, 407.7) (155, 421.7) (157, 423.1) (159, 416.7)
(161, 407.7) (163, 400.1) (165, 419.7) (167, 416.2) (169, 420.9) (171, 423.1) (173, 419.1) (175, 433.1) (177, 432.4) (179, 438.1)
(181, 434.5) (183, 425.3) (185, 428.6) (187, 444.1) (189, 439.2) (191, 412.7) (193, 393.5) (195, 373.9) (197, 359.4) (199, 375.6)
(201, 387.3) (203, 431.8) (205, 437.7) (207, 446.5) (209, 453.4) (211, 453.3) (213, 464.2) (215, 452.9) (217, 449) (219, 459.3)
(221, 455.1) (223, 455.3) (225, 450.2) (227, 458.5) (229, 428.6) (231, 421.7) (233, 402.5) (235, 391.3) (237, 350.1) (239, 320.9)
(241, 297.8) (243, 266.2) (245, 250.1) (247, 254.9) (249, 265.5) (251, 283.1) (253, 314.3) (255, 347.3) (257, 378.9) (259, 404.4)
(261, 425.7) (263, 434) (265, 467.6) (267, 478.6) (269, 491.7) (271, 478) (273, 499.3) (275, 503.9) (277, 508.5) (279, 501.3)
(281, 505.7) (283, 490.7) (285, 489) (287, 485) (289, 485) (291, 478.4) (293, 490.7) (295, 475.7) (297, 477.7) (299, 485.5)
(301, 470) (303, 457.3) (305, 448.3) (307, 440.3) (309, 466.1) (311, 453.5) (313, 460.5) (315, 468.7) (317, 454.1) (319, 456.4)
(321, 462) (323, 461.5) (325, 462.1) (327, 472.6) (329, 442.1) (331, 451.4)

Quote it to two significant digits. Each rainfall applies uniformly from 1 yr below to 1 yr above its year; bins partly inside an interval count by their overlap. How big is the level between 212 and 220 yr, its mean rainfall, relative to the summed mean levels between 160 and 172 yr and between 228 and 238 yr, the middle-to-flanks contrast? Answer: 0.56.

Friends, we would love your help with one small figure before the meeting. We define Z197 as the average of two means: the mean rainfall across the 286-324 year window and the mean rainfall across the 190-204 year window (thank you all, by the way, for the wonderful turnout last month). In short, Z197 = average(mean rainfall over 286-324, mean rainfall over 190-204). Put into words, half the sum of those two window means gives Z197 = 429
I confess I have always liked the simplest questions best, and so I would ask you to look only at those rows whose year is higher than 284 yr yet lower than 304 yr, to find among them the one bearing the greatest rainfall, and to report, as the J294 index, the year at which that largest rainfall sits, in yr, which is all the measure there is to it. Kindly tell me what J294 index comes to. 293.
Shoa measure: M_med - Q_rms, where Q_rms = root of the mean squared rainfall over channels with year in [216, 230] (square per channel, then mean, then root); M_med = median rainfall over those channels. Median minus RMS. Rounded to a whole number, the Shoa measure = 4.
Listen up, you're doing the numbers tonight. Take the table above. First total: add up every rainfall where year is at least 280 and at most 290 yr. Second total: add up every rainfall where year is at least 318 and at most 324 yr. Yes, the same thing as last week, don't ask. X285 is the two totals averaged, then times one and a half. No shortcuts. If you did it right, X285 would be 2876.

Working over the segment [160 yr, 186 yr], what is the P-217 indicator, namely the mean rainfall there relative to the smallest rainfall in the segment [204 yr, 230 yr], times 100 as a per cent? 99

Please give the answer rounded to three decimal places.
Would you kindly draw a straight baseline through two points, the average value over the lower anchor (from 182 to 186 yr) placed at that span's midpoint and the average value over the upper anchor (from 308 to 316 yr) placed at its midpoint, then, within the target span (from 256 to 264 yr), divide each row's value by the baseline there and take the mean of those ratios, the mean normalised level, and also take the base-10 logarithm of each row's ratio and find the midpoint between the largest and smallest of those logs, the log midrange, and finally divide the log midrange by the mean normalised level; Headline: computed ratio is -0.047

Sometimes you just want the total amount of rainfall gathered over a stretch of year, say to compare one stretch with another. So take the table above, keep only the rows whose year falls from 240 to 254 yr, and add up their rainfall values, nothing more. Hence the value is 1932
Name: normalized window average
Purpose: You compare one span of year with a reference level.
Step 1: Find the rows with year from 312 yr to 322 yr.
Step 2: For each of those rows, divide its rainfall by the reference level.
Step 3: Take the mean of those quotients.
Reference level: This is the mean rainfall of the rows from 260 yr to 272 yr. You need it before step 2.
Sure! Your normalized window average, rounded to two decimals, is 1.00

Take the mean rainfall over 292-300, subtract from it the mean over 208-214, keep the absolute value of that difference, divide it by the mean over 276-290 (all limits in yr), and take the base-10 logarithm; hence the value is -1.3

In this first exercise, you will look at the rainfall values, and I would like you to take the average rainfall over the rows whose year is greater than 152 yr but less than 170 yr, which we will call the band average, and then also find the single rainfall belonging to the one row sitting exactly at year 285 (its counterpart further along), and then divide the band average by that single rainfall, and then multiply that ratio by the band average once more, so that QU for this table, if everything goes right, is 352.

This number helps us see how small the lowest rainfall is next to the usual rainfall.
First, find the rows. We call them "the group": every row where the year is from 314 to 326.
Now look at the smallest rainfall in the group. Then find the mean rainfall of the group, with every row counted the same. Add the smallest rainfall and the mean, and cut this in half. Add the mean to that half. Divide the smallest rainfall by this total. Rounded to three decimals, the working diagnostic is 0.495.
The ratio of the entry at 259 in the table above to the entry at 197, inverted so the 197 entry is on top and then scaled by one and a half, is 1.33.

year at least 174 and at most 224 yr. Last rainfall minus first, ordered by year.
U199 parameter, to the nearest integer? 22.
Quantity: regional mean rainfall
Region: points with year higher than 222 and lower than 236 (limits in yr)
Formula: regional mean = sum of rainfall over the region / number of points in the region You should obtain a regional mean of 430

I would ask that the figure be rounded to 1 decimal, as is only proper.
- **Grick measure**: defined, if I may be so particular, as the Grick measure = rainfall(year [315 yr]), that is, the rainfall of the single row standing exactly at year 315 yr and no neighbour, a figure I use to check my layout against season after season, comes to 468.7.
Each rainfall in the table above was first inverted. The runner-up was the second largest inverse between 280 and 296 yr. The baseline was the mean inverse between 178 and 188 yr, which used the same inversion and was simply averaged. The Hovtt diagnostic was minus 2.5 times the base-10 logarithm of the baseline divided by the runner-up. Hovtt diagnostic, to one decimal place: -0.1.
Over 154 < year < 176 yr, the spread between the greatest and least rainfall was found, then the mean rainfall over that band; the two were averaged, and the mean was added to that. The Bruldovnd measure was 644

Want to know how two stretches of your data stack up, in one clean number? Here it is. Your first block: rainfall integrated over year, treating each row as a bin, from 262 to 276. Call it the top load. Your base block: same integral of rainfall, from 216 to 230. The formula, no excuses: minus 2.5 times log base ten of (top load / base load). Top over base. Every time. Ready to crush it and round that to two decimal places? -0.07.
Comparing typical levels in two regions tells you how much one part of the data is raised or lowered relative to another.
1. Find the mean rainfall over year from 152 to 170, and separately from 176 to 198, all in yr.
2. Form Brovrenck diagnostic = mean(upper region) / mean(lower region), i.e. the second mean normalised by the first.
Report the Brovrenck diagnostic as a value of 1.00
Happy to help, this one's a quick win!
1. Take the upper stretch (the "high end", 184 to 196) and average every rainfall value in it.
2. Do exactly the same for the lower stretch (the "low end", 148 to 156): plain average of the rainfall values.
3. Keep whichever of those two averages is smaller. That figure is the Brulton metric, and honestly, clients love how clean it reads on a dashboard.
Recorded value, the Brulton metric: 415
